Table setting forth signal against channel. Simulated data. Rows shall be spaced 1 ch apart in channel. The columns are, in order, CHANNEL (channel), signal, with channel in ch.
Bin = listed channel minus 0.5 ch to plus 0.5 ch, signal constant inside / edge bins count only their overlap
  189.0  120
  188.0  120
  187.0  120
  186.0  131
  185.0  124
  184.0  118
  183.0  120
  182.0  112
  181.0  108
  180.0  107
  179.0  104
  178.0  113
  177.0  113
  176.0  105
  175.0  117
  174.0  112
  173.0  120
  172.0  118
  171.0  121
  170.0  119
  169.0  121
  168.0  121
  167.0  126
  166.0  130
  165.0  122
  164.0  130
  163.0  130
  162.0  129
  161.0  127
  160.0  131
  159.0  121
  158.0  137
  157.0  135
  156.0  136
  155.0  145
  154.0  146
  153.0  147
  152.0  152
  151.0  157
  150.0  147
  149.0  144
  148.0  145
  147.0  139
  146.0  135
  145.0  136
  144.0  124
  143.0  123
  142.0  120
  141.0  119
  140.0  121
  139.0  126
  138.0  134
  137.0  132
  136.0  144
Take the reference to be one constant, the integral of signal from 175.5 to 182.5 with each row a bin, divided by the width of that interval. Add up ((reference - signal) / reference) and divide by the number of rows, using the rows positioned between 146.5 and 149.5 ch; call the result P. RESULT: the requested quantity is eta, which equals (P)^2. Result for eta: 0.096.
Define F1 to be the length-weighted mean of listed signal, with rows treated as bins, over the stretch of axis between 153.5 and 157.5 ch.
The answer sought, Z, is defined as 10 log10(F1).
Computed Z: 21.5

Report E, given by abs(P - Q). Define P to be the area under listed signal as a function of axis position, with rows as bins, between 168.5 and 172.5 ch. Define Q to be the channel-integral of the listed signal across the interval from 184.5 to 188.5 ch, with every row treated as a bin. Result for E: 16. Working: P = 479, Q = 495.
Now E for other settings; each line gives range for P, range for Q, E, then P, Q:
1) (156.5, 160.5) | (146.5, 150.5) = 51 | 524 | 575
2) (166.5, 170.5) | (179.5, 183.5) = 40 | 487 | 447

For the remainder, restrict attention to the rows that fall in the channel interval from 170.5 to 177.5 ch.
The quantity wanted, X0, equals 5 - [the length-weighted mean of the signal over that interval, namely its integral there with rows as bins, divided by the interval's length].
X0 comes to -110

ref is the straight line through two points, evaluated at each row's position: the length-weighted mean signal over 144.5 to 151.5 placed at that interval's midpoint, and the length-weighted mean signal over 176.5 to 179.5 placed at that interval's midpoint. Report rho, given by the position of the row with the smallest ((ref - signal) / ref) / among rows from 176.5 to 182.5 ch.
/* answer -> 182.0 ch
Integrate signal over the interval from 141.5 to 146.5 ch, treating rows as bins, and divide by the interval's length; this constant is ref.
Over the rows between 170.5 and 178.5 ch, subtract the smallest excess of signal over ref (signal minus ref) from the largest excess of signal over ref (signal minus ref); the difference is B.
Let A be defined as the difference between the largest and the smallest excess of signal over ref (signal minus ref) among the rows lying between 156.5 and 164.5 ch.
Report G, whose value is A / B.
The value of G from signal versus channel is 1.0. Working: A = 16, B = 16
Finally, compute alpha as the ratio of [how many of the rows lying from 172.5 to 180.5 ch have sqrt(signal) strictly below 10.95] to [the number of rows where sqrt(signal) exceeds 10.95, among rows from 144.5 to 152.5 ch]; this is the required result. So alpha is 0.9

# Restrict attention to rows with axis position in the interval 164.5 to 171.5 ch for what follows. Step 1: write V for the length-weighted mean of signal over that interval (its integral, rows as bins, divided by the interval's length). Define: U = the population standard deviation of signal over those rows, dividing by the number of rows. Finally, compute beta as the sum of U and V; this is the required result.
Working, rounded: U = 3.5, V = 123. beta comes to 126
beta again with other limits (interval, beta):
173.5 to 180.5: 115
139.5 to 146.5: 132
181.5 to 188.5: 126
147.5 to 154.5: 153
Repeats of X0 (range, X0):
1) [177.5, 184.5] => -107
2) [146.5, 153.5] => -142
